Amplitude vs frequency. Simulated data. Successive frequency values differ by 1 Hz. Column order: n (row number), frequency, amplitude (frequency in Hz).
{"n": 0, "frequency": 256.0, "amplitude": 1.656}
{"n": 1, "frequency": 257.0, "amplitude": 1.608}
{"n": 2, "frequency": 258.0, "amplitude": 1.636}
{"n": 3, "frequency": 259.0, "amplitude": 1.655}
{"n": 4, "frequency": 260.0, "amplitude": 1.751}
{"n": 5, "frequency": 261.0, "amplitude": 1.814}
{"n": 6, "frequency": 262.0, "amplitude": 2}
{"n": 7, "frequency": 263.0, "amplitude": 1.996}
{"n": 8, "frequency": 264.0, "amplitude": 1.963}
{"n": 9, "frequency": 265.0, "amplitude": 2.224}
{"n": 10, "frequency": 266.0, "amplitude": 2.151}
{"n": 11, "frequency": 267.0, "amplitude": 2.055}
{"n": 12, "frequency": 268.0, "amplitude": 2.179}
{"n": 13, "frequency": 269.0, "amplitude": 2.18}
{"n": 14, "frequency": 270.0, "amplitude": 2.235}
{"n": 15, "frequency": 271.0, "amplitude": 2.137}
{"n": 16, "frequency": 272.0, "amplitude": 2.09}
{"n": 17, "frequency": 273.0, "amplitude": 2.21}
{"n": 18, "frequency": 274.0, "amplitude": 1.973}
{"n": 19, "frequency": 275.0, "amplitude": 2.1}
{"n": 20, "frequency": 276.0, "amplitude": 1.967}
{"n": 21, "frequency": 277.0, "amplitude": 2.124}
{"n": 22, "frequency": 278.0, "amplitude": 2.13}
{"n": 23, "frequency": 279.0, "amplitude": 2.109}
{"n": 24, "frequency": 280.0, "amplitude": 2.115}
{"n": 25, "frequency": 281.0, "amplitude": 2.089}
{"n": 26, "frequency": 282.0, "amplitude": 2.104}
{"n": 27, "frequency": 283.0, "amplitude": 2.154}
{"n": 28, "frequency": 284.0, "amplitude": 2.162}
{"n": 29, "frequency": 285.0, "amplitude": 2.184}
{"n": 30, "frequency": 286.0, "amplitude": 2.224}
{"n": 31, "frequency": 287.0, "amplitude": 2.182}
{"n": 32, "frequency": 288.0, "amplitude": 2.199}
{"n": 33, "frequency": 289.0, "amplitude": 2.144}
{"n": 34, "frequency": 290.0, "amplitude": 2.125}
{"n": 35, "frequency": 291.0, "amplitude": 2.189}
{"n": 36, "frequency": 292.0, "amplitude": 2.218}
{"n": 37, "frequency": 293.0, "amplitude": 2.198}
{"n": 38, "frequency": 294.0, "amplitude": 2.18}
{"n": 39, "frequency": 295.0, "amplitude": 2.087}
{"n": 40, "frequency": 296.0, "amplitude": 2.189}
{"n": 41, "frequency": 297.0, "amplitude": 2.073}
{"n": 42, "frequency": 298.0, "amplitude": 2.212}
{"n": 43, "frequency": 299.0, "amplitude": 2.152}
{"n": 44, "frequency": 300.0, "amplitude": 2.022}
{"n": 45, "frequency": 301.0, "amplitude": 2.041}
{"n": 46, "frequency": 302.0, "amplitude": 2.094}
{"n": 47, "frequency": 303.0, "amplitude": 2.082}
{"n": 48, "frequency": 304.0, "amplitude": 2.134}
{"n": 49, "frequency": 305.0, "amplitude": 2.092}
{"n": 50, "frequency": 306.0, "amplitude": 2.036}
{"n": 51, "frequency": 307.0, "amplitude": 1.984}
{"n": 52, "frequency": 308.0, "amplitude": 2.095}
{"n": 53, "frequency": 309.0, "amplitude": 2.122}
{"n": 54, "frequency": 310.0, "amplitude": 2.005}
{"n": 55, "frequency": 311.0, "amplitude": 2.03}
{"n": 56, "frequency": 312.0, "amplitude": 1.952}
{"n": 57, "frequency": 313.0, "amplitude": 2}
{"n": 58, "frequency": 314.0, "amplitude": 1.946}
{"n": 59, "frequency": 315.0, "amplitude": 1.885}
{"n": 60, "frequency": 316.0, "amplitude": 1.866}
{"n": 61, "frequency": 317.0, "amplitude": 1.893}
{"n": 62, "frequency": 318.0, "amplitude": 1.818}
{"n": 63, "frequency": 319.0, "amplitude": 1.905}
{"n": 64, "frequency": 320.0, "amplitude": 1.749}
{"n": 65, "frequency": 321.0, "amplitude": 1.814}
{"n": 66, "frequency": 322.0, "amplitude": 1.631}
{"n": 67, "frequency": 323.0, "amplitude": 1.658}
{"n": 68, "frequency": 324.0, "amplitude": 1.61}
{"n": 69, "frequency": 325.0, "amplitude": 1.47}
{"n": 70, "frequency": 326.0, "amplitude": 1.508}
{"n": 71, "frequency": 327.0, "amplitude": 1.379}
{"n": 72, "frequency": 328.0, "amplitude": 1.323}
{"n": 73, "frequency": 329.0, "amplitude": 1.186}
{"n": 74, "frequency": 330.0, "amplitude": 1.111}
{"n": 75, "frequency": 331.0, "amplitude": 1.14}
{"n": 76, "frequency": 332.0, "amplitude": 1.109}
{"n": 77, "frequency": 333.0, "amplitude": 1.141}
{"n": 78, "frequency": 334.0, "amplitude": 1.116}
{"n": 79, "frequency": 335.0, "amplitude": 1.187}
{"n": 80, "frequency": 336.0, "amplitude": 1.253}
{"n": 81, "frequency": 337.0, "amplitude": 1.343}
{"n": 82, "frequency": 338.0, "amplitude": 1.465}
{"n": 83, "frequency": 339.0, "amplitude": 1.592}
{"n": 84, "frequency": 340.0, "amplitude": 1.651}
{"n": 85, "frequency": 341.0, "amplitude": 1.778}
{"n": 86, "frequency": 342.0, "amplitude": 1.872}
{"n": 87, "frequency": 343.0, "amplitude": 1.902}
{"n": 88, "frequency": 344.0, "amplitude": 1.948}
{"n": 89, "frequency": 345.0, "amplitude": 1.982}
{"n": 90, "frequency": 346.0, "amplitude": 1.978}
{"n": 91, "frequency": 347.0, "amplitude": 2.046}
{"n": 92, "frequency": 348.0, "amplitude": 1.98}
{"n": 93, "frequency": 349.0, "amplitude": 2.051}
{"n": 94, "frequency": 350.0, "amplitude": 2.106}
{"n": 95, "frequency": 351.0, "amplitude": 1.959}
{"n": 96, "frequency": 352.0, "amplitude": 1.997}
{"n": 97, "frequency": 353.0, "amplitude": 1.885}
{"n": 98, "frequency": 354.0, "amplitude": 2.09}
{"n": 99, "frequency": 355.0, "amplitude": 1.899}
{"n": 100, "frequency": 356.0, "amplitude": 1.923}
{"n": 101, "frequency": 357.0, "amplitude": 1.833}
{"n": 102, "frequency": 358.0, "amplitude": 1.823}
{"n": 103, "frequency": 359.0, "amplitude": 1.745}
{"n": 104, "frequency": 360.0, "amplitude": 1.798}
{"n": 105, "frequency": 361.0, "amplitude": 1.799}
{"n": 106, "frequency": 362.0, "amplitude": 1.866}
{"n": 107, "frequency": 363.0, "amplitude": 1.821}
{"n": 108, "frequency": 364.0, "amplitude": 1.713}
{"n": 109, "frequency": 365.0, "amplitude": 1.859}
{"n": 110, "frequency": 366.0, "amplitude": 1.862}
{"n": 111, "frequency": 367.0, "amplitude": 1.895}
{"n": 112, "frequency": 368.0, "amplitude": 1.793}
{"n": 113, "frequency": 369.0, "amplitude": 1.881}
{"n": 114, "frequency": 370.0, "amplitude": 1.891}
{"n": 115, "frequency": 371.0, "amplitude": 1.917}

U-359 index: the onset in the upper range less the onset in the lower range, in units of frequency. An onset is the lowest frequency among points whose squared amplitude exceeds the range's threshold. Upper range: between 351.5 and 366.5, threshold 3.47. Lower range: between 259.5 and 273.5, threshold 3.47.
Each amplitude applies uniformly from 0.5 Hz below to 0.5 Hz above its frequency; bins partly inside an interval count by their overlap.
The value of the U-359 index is 90 Hz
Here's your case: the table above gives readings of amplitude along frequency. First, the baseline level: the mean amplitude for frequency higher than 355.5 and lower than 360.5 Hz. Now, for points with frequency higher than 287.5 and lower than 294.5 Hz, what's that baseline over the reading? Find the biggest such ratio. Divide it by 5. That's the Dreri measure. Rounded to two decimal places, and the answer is 0.17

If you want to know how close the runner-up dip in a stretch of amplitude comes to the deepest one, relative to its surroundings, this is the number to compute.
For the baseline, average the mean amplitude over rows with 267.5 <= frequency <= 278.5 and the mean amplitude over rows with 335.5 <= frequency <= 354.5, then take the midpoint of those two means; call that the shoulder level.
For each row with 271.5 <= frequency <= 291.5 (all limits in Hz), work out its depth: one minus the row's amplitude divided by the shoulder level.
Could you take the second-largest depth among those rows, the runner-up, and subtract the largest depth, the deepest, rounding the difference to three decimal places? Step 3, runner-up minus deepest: -0.003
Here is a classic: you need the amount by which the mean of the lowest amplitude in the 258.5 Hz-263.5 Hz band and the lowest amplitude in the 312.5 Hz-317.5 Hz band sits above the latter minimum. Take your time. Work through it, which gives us -0.11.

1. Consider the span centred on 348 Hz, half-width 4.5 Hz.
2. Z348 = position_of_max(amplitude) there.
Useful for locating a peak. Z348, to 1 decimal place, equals 350.0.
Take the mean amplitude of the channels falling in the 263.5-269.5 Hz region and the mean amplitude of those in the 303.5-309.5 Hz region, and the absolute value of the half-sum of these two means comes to 2.1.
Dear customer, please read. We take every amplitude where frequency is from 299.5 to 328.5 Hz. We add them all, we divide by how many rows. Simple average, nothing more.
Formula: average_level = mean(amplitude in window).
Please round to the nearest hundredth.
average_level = 1.87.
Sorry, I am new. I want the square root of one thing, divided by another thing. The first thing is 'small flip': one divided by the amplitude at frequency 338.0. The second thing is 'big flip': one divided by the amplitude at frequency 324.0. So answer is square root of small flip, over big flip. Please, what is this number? 1.33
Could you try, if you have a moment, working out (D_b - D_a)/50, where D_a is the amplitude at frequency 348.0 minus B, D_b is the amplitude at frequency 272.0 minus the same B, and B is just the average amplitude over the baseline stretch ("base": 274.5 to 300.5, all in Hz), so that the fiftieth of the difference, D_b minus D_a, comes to 0.002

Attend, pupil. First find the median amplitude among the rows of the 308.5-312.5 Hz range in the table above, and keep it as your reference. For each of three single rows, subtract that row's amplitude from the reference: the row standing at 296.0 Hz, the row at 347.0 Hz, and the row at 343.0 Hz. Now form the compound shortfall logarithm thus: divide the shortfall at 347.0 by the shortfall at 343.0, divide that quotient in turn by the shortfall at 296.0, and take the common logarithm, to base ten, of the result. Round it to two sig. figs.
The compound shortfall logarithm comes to 0.16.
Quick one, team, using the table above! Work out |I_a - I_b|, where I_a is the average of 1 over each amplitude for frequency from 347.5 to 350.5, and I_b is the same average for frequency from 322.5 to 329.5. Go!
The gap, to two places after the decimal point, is 0.21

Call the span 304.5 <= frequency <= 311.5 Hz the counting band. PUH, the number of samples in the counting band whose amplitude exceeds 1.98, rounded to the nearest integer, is 7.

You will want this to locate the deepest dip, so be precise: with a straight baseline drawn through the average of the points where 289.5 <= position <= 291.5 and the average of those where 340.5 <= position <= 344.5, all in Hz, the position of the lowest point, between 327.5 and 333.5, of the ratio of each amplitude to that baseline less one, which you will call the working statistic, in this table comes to 330.0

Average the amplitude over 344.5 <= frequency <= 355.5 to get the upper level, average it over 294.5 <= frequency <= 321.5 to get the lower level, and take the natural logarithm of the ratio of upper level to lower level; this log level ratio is -0.01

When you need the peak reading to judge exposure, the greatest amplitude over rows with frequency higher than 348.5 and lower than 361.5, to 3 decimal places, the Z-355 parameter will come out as 2.106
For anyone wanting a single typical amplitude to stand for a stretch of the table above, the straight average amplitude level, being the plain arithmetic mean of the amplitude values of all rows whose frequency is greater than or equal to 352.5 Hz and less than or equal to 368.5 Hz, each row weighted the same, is 1.85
